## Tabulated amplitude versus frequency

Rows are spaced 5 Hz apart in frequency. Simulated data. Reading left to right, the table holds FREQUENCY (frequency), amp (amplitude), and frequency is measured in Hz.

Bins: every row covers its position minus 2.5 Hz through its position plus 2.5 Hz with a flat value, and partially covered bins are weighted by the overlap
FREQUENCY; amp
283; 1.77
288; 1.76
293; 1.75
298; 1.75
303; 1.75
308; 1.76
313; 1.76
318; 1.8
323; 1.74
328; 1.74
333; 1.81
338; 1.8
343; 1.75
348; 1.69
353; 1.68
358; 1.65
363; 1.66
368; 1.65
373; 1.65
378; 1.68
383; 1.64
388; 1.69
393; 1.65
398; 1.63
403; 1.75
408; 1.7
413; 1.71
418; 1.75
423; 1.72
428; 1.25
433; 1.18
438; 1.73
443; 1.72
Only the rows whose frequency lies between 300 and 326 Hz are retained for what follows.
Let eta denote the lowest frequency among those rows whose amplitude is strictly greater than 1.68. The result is 303 Hz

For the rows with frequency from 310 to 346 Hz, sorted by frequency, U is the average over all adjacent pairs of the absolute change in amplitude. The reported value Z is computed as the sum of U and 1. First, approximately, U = 0.04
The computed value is 1.04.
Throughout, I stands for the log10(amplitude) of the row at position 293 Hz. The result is 0.243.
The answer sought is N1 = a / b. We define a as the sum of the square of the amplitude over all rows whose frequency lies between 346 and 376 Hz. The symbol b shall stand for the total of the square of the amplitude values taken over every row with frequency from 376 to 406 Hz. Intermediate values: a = 16.6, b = 16.8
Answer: 0.99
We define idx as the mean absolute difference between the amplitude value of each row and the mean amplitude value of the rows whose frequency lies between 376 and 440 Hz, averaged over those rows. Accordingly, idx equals 0.13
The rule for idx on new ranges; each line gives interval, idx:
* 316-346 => 0.03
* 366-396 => 0.02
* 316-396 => 0.05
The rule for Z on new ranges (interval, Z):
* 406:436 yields 1.12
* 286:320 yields 1.01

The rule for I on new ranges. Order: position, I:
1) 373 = 0.217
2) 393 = 0.217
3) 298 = 0.243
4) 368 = 0.217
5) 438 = 0.238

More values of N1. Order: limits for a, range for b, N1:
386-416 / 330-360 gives 0.95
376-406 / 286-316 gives 0.91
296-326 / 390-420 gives 1.07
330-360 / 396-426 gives 1.02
